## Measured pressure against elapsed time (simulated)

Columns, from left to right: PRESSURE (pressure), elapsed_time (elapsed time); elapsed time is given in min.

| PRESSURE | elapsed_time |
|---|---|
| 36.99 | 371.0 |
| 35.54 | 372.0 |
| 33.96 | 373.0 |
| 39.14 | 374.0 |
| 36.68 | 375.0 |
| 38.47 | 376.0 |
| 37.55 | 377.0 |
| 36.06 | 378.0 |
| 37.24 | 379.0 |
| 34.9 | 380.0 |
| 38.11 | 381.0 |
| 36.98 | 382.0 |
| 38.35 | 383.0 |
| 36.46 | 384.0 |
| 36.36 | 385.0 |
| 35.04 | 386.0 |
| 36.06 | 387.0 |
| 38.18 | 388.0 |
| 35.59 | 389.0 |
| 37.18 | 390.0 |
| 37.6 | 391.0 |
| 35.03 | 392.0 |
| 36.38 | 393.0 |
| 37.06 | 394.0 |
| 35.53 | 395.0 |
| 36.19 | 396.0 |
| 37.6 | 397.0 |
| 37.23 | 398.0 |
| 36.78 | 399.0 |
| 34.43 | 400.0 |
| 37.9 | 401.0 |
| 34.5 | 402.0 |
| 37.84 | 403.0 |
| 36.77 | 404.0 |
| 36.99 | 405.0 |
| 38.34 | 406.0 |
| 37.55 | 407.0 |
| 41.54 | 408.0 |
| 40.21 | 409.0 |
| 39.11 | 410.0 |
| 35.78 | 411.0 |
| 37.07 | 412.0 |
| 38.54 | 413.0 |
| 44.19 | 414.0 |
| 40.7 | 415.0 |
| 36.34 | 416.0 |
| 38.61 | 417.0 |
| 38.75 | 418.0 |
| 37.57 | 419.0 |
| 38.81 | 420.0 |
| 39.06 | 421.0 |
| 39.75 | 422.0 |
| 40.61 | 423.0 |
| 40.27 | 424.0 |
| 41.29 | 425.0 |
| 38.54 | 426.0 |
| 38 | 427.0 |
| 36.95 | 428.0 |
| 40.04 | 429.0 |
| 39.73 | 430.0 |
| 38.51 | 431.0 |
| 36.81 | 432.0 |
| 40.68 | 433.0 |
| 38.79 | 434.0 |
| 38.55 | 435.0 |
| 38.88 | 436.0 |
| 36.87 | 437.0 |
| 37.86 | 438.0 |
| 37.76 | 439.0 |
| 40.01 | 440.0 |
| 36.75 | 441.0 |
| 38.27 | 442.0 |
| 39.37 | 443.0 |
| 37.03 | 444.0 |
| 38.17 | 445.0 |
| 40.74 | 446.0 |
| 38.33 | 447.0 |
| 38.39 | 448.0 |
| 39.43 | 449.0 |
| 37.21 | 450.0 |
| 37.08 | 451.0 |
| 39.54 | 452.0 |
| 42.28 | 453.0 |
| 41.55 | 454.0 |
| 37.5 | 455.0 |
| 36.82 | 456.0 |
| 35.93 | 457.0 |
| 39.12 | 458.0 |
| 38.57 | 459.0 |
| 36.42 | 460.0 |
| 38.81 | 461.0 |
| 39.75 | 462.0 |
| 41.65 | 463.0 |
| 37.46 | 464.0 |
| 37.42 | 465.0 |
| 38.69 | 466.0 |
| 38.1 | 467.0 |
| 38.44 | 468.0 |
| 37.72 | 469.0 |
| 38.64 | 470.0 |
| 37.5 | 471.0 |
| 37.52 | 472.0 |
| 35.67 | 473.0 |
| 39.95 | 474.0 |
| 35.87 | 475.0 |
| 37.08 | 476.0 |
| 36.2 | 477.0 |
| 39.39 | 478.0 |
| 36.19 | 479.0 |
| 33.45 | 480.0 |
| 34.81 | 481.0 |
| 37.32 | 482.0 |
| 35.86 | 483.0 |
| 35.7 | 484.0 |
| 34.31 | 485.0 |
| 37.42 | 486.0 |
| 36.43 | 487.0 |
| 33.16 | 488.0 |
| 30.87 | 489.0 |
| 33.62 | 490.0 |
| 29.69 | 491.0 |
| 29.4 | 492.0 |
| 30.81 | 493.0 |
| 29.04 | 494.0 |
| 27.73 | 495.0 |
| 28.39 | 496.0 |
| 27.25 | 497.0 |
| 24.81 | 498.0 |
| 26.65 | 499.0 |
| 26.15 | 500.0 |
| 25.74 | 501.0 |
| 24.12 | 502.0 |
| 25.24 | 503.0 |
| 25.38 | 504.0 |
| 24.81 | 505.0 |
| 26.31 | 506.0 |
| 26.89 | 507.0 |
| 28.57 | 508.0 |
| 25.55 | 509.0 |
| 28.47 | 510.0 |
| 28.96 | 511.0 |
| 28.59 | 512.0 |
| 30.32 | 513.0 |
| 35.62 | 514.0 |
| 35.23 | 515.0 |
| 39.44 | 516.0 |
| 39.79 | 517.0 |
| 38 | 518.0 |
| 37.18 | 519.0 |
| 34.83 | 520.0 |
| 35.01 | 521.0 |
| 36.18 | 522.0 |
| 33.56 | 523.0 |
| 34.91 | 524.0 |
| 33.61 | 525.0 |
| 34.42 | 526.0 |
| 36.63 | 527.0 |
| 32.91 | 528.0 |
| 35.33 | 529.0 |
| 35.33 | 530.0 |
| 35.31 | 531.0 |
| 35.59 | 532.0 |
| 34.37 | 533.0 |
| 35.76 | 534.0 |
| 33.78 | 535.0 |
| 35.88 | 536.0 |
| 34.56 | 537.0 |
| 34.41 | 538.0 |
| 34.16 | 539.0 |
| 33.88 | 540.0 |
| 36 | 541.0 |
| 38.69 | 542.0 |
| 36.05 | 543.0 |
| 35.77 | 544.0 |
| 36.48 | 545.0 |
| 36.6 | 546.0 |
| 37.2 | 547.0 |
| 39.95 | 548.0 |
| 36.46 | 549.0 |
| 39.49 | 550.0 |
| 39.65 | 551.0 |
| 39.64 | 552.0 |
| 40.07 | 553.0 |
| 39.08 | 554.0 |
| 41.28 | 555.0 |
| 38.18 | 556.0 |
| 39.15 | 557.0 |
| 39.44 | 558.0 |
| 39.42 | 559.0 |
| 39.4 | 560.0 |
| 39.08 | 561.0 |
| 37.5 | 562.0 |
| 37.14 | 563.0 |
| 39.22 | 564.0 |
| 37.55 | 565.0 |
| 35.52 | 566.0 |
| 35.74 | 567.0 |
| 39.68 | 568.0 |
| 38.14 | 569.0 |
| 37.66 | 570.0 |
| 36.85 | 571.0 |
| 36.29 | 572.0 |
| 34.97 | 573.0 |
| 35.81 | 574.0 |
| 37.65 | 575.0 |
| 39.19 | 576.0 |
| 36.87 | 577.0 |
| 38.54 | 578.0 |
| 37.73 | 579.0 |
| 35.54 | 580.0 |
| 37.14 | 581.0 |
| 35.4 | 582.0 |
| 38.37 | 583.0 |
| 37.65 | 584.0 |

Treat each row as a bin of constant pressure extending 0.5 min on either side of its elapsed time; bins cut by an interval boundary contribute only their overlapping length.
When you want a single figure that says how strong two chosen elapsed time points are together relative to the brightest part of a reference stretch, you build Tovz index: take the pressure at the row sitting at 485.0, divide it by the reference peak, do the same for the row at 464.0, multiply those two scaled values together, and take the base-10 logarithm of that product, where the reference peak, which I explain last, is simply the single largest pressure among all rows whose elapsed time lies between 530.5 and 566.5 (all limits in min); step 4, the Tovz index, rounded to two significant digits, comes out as -0.12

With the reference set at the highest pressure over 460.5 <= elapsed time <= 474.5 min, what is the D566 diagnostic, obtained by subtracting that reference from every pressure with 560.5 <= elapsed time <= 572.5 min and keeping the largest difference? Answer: -2.0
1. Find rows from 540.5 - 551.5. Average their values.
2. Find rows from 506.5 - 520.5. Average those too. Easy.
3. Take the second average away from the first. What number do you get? 4.8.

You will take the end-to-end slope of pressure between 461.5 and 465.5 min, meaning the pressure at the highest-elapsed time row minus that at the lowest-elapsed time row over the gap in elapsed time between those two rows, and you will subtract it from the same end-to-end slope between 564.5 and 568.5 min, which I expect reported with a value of 1.5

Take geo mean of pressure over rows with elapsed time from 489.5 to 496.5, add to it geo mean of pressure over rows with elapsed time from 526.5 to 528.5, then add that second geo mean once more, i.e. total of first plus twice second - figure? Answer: 99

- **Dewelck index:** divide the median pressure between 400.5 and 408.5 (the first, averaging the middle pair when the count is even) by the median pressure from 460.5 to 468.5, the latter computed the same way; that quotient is 0.98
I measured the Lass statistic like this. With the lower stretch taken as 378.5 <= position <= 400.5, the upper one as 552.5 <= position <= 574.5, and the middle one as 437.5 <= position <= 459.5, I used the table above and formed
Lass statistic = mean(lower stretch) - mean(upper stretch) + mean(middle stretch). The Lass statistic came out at 37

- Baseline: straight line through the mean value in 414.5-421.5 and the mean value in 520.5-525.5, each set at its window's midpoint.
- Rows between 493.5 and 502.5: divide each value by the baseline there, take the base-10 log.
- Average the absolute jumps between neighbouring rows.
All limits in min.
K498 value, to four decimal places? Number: 0.0202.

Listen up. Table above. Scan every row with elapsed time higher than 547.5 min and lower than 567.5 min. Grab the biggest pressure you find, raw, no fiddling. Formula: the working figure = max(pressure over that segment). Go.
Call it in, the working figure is 41.28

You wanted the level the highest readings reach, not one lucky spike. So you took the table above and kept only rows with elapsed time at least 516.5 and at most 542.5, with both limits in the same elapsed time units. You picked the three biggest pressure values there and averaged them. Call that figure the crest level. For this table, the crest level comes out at 38.8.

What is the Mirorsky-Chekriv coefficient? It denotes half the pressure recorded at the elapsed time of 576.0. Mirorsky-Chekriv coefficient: 19.6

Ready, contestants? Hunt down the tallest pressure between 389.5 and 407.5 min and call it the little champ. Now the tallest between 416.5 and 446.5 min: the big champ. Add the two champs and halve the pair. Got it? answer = 39.8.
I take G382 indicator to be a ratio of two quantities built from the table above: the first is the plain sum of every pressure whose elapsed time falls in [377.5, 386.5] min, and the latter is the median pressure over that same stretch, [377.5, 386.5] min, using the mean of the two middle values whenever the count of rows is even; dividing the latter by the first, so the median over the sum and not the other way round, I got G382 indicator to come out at 0.11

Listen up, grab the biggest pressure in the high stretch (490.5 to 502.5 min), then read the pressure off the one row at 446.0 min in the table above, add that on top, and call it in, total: 72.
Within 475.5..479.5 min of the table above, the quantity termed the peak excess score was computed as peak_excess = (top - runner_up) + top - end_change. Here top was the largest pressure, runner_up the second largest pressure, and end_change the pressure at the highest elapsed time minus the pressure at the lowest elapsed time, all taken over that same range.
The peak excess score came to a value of 42.6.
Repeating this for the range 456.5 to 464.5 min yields 42.0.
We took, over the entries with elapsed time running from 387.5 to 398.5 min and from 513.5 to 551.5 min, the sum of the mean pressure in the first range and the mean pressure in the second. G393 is 73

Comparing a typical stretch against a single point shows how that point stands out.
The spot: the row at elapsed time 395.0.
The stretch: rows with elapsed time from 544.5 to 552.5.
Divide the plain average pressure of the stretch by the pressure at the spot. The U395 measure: 1.1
